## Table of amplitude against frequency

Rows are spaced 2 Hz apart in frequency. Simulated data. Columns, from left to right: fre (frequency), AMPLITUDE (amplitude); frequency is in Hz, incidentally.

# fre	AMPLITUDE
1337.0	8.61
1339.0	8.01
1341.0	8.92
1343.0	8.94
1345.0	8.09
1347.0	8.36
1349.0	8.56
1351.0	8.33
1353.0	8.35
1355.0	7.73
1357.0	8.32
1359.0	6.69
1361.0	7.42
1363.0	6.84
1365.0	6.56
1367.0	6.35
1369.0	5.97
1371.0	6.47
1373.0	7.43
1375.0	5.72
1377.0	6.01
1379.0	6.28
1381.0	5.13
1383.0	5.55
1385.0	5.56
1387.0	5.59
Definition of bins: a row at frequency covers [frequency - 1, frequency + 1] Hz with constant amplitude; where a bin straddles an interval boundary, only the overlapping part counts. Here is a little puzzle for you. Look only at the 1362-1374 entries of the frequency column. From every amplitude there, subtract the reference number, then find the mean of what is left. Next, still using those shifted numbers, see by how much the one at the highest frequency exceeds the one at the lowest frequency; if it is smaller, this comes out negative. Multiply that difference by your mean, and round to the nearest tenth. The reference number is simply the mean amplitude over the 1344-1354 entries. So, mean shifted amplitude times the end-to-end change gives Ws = -1.0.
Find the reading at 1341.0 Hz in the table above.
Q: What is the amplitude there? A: 8.92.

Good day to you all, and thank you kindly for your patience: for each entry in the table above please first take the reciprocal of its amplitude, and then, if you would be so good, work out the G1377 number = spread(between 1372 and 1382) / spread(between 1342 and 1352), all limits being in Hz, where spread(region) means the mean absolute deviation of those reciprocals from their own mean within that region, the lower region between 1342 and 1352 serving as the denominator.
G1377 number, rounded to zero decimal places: 5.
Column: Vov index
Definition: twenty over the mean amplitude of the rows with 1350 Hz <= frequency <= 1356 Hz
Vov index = 2.5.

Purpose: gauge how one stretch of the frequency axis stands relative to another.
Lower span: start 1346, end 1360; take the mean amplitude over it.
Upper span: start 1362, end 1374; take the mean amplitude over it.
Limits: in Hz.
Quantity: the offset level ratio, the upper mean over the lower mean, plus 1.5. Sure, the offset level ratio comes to 2.32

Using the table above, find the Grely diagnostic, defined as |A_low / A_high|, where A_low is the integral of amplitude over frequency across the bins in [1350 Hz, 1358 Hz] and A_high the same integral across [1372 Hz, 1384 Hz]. 0.91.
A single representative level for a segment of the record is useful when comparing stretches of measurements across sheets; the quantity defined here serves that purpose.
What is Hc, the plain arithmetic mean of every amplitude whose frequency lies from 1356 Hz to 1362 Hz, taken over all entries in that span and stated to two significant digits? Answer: 7.5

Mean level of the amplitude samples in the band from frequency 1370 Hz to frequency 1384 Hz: 6.1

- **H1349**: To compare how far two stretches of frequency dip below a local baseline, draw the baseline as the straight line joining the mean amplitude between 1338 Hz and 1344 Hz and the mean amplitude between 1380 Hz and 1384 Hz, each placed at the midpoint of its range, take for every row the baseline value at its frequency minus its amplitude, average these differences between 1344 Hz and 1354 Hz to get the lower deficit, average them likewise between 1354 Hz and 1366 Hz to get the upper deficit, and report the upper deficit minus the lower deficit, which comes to 0.20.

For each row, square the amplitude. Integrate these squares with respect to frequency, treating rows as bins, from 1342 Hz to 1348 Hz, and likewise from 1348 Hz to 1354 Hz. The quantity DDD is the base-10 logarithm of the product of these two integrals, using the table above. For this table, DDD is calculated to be 5.3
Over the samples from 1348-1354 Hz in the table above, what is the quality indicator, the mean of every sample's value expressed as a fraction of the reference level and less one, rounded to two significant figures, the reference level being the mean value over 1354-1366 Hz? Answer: 0.16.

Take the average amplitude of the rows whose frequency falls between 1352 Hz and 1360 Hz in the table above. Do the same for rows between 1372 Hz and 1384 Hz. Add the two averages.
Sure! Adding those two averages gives 13.8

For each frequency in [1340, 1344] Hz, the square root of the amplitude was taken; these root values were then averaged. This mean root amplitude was 2.99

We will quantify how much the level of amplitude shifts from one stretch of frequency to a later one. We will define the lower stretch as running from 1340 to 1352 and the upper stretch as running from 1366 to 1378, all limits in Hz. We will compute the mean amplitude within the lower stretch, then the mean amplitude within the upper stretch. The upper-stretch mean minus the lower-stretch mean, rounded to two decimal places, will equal -2.21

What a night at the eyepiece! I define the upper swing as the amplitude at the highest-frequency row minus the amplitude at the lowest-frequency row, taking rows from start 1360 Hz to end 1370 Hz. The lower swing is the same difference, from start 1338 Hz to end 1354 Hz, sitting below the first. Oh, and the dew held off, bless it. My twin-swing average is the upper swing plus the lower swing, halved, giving -0.6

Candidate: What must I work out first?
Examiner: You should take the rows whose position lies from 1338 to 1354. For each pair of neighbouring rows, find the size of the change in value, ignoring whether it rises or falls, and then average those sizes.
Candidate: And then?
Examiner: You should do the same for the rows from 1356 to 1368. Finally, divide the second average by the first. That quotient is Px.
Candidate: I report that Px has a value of 1.9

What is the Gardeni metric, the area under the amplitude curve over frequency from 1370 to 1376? 39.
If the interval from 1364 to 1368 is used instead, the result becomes 26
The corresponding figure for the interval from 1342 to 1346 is 34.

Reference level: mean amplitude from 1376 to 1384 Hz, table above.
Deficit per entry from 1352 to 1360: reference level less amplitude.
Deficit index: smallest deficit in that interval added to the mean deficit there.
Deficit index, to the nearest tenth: -4.6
